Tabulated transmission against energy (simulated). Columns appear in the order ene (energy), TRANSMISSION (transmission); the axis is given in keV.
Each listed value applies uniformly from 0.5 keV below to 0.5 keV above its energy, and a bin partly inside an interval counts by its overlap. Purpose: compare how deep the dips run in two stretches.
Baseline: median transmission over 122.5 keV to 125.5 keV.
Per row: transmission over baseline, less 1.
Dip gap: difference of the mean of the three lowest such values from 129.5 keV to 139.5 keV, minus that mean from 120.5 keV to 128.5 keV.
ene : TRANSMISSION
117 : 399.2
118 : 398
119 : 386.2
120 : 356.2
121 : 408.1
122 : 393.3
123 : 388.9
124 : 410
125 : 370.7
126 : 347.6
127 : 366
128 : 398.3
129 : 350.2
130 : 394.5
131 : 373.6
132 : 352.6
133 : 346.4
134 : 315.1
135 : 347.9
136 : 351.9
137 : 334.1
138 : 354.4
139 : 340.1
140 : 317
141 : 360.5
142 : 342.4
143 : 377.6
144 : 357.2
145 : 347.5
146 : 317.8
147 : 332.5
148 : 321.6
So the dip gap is -0.081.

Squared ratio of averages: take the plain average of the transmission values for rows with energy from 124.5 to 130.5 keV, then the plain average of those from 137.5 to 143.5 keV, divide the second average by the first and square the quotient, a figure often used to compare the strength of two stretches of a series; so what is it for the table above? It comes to 0.88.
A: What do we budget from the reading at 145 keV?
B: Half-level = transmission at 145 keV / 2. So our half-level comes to 174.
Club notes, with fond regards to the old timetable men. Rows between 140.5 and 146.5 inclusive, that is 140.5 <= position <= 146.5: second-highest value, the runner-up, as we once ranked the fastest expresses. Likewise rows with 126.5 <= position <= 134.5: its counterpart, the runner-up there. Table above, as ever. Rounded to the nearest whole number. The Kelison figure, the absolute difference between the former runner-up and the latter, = 34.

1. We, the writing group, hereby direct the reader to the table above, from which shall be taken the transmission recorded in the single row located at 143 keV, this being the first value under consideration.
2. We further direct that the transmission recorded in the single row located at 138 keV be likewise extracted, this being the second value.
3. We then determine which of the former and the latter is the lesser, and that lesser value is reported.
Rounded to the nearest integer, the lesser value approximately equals 354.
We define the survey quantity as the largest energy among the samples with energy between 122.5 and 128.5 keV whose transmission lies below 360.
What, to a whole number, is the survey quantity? 126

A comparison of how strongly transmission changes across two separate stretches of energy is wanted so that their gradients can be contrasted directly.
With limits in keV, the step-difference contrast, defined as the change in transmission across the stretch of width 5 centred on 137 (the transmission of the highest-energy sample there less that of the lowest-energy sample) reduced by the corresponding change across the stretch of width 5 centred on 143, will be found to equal 5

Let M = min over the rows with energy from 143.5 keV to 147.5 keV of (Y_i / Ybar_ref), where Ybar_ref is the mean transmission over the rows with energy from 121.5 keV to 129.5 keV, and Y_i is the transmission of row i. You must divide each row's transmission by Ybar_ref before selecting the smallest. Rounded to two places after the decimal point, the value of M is 0.84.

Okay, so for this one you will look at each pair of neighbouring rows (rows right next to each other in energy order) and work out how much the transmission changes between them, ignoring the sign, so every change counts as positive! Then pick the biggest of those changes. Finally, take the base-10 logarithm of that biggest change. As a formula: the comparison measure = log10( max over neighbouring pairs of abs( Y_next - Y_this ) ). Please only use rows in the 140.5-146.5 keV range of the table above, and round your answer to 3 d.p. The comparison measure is 1.547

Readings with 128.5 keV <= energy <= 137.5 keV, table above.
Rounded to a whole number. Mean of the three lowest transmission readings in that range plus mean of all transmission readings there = 684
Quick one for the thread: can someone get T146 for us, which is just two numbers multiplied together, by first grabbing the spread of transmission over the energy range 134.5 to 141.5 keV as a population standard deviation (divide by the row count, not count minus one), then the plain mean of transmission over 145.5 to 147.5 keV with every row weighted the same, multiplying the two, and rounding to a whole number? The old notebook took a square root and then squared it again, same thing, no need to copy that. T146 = 4430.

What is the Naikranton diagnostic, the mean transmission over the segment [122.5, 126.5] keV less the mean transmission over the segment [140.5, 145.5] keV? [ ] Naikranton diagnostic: 22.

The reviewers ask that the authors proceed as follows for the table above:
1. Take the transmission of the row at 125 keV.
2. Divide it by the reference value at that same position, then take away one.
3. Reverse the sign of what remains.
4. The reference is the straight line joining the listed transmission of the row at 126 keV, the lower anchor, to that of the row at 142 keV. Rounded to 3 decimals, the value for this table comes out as -0.065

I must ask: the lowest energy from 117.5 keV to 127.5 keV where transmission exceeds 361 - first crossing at 118 keV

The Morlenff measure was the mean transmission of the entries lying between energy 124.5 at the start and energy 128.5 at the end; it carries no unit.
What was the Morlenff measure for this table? 371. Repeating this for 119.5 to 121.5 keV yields 382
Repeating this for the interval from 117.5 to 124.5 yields 392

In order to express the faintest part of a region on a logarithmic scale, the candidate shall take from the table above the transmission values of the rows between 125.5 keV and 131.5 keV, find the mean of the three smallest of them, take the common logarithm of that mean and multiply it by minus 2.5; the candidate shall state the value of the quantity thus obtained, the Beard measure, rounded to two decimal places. -6.37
